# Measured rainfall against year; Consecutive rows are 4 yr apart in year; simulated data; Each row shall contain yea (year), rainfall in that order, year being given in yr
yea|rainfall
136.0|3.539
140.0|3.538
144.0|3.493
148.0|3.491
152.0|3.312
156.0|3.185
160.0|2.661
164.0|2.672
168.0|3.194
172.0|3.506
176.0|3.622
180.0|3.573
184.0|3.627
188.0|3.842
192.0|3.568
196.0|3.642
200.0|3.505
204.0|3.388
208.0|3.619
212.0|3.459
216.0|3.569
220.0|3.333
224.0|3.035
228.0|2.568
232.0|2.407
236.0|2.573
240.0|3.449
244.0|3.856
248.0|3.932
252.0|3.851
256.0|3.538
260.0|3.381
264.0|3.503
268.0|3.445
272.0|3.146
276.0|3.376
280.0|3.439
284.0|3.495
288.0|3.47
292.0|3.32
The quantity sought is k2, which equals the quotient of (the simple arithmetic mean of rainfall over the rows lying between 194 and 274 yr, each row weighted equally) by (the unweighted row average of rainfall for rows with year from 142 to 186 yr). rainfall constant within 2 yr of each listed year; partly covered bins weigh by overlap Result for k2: 1.02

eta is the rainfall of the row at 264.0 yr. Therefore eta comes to 3.503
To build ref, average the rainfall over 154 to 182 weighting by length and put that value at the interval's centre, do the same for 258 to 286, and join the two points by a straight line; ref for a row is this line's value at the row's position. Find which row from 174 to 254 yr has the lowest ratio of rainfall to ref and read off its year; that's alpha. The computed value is 232.0 yr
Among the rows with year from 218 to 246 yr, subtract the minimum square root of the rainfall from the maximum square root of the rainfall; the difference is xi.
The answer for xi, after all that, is 0.41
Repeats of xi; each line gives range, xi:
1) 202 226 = 0.16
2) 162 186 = 0.27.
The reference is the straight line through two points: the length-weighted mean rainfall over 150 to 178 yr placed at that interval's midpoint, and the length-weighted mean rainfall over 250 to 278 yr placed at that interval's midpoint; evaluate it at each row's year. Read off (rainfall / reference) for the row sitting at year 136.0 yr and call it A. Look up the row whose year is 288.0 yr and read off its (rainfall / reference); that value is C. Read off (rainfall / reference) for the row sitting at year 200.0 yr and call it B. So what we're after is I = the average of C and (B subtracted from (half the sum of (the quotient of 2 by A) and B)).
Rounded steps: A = 1.15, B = 1.07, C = 0.98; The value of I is 0.66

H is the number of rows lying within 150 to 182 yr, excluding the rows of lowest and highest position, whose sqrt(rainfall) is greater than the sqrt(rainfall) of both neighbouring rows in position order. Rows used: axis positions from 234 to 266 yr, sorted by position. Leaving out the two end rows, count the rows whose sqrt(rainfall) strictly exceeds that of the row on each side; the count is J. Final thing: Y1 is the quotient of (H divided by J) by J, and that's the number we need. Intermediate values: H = 1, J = 1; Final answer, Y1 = 1.0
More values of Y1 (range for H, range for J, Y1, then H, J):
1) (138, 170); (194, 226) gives 0.0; 0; 2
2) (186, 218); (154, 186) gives 2.0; 2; 1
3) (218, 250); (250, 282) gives 0.0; 0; 1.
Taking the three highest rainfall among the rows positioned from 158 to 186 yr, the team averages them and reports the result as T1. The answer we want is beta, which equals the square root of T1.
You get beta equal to 1.90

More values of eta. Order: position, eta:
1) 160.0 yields 2.661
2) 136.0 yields 3.539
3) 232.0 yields 2.407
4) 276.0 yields 3.376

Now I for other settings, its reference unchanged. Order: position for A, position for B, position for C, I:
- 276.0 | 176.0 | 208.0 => 0.78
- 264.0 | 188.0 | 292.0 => 0.67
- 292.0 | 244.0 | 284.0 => 0.75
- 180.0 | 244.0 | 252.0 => 0.73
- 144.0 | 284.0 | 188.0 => 0.79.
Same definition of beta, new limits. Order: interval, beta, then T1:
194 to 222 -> 1.90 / 3.61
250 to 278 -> 1.91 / 3.63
